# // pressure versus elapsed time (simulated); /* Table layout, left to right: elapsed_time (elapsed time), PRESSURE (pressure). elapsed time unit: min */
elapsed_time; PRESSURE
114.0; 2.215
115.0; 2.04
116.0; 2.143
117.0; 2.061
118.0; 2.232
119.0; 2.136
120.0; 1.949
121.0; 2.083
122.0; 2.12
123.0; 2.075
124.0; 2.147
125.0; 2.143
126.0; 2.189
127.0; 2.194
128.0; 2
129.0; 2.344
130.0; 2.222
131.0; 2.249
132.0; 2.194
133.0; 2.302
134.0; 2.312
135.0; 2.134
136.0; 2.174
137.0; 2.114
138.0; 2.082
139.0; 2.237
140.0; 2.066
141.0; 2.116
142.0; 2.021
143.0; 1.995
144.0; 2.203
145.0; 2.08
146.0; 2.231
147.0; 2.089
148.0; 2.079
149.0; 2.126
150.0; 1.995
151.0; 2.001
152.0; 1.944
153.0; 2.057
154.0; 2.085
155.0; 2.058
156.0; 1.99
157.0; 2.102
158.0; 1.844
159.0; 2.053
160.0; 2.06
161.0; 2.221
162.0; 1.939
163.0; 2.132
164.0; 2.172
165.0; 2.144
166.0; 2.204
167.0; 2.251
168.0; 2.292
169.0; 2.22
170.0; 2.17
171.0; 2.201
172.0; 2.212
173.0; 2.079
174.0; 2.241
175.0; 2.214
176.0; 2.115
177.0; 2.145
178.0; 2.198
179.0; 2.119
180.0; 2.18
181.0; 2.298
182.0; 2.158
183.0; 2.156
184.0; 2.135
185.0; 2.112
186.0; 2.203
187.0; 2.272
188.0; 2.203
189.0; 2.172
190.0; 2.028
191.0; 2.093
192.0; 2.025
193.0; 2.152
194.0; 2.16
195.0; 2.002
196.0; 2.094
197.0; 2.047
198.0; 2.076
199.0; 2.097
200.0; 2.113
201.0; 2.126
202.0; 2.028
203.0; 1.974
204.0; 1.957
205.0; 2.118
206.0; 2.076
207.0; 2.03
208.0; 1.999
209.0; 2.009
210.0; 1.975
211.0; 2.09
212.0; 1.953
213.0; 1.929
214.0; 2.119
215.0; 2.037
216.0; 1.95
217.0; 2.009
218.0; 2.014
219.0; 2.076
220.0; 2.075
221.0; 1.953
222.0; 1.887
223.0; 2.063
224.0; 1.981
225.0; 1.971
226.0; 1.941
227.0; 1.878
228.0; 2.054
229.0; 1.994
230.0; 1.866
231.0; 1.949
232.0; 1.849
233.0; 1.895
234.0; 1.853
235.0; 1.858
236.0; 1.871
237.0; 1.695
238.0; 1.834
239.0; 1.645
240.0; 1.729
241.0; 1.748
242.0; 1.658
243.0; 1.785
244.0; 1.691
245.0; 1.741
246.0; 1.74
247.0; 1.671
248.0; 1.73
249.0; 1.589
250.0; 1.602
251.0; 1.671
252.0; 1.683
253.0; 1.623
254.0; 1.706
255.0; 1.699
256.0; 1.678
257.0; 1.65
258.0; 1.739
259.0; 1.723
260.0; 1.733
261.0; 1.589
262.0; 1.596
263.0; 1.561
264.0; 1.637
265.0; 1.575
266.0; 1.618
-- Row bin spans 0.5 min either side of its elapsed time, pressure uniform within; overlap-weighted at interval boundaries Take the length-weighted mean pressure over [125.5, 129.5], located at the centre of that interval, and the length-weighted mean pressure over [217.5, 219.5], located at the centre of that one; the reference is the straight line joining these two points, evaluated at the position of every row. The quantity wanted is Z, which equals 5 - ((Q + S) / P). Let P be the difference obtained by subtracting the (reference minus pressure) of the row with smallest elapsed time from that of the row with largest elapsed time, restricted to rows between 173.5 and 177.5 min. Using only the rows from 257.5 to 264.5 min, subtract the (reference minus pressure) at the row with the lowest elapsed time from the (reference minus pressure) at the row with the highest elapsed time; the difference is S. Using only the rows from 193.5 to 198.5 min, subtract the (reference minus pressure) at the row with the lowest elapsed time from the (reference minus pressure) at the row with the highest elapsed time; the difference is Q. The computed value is 3.1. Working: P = 0.091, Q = 0.08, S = 0.09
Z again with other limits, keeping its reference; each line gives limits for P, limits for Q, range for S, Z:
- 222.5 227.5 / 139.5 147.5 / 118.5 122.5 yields 5.1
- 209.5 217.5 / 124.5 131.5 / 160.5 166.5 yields 2.6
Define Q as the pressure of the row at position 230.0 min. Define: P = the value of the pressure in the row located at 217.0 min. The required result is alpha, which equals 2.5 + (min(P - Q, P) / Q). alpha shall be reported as 2.58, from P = 2.009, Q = 1.866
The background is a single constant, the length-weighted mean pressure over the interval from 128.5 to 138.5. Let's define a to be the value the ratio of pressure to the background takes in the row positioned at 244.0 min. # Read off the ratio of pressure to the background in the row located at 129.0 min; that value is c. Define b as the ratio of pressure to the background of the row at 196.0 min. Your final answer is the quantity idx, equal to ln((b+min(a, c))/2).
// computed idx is -0.16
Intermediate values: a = 0.76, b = 0.95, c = 1.06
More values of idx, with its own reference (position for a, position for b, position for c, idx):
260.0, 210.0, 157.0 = -0.18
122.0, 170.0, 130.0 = -0.03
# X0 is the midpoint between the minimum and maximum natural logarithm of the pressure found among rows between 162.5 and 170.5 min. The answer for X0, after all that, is 0.79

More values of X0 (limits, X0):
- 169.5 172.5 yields 0.78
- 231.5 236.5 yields 0.63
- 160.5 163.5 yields 0.73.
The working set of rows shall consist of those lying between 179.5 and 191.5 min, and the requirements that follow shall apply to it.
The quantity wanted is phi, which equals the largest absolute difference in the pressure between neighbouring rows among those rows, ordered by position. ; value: 0.144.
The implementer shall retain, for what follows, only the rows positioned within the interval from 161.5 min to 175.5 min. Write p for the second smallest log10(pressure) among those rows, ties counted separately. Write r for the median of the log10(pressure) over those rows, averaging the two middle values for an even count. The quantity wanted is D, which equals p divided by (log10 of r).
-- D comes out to -0.68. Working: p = 0.318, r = 0.34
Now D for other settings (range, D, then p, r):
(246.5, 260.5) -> -0.32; 0.205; 0.23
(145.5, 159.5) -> -0.57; 0.289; 0.31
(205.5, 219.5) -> -0.56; 0.290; 0.30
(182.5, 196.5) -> -0.64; 0.306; 0.33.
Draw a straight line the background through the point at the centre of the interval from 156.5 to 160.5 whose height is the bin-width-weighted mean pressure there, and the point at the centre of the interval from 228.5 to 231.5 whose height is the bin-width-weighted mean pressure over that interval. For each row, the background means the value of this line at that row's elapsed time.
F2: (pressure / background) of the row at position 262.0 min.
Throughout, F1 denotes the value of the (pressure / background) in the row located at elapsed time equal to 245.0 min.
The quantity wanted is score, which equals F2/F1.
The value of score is 0.93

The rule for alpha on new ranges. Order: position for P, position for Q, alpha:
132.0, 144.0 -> 2.50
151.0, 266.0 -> 2.74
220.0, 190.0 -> 2.52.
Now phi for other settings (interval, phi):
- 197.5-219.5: 0.190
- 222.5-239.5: 0.189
